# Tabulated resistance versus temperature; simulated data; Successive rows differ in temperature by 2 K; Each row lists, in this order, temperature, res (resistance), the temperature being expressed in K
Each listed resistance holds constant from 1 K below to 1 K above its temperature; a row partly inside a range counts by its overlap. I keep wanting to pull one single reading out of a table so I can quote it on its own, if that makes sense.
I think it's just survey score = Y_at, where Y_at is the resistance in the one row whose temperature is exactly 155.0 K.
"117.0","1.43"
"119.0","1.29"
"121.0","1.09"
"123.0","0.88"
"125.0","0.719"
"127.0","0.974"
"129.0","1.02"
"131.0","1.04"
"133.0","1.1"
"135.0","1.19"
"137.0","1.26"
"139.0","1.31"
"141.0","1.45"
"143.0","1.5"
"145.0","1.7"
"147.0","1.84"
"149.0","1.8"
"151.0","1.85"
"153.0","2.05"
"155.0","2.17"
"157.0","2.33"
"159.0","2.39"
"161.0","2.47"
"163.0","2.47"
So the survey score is 2.17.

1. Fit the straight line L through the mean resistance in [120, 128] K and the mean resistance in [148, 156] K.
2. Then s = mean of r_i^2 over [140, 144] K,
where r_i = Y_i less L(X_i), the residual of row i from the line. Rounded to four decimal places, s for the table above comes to 0.0138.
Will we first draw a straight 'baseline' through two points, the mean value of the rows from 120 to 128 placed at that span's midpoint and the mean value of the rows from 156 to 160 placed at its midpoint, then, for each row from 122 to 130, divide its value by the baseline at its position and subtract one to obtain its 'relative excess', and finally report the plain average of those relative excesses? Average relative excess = -0.10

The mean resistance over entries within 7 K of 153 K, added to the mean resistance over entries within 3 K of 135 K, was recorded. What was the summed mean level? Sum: 3.2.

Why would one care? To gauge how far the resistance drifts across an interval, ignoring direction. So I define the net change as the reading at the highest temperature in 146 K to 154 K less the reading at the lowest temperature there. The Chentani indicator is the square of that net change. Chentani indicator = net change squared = 0.044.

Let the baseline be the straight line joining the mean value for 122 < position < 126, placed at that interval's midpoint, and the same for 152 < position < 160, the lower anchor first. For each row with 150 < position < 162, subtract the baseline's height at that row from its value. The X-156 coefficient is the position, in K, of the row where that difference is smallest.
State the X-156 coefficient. 151.0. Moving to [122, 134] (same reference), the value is 125.0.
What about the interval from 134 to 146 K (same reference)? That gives 139.0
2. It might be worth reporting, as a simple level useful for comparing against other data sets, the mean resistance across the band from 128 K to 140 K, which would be 1.2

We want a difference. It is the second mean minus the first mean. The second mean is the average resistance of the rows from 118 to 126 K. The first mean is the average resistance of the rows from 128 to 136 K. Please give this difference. -0.1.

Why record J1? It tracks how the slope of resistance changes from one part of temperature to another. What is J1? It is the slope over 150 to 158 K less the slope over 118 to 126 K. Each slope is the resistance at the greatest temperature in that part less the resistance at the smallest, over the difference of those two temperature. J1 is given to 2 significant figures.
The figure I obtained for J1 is 0.18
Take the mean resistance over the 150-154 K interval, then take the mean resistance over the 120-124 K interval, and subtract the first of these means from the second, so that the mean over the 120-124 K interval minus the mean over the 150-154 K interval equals -1.0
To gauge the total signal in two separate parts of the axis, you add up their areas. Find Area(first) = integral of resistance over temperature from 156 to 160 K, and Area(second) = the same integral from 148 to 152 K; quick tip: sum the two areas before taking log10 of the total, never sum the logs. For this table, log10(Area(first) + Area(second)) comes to 1.22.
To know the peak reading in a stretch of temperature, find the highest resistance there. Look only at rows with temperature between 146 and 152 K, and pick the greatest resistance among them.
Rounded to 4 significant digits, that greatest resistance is 1.850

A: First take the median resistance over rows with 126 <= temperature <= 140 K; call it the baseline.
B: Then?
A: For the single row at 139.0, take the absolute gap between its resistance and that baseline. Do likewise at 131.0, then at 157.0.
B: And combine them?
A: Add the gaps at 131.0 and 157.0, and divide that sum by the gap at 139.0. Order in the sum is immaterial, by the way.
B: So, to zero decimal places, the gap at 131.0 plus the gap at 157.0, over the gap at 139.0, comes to 6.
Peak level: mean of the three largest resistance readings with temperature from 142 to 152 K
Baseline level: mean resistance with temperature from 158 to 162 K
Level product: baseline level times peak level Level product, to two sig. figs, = 4.4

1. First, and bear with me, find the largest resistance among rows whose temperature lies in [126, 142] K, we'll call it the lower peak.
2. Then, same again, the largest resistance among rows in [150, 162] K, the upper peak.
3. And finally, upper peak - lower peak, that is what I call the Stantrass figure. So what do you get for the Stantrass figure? 1.02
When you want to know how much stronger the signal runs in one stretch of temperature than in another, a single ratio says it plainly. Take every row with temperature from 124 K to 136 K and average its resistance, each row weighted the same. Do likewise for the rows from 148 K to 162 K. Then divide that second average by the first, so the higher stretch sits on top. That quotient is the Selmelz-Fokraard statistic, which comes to 2.1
